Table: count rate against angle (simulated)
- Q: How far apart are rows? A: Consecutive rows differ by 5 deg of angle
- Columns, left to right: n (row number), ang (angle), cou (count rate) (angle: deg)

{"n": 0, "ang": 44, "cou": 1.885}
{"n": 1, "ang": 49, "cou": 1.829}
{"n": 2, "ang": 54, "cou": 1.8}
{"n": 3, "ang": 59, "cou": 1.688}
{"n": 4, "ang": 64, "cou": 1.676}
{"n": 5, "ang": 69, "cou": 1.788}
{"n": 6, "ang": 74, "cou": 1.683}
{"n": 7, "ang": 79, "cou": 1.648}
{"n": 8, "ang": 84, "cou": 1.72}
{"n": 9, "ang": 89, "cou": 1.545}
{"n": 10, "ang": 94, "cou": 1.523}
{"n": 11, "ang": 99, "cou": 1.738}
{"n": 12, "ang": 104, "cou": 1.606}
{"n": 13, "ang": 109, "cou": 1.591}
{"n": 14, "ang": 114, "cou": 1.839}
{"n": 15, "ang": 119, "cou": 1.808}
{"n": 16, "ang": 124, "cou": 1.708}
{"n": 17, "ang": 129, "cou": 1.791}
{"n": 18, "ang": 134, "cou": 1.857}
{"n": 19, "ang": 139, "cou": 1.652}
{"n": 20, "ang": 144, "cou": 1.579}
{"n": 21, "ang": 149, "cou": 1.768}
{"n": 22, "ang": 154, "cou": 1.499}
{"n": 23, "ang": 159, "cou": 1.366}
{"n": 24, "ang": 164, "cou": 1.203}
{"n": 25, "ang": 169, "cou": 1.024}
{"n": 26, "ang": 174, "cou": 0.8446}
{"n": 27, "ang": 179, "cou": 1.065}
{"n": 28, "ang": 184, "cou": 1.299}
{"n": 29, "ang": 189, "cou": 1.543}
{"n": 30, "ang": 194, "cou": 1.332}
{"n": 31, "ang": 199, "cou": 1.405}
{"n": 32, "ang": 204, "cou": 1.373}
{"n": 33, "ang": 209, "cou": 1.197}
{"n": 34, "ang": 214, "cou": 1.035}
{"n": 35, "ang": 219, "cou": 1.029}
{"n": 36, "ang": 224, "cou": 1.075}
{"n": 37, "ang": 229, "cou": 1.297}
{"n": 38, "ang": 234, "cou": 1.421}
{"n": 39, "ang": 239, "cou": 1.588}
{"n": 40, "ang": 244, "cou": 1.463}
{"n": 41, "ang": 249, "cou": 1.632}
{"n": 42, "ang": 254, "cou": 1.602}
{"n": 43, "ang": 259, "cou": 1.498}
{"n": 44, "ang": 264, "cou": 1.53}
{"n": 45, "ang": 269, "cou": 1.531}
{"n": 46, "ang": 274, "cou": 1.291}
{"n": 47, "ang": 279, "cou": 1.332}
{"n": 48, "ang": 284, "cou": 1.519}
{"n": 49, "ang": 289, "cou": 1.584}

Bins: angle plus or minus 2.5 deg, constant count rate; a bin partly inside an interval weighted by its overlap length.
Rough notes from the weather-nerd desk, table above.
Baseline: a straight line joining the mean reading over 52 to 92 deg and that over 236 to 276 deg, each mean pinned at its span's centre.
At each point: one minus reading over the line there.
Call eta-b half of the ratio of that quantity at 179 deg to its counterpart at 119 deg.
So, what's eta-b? -1.7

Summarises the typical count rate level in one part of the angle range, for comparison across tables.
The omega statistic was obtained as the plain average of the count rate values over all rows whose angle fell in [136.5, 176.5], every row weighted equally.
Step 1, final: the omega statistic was 1.4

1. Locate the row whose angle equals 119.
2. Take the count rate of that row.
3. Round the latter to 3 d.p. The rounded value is 1.808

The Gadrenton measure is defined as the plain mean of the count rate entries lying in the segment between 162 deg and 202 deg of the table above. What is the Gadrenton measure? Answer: 1.2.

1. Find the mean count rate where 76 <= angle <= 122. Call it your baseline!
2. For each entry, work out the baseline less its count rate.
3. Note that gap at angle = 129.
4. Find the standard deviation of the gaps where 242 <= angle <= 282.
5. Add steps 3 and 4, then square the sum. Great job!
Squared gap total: 0.000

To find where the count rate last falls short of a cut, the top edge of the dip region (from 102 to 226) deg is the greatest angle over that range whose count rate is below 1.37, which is 224 deg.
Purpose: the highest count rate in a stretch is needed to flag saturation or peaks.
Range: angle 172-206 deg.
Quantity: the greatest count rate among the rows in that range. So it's 1.543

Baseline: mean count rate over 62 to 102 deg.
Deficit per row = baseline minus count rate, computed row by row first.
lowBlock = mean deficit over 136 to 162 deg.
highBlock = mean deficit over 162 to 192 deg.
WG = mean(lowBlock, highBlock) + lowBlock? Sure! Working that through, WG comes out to 0.39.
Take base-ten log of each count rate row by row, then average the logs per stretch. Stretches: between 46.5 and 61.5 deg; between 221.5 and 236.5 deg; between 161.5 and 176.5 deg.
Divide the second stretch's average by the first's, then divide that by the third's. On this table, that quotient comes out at 69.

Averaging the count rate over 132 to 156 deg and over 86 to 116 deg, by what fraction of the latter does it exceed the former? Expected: 0.0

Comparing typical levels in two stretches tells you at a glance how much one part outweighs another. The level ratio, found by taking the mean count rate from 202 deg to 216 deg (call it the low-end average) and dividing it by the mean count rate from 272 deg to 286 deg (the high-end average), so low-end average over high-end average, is 0.87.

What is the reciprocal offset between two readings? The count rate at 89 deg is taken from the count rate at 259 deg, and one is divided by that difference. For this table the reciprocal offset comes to -21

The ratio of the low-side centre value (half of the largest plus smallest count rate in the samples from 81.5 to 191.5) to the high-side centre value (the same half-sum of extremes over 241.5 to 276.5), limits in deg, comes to 0.92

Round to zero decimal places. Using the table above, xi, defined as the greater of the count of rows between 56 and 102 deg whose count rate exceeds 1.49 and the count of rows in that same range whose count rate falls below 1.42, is 9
